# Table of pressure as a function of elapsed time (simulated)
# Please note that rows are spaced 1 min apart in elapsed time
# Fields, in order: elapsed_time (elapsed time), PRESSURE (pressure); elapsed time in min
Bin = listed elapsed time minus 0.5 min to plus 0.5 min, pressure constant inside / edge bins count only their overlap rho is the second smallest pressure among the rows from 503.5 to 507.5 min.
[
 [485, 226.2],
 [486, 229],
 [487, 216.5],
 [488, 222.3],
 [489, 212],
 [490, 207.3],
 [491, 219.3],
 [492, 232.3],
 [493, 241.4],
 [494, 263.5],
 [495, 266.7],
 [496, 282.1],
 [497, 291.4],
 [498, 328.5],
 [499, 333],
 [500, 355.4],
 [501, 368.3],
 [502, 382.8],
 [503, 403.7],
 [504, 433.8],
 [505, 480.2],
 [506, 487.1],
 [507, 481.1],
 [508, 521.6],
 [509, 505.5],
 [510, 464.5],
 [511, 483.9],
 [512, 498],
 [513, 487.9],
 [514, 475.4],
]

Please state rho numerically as 480.2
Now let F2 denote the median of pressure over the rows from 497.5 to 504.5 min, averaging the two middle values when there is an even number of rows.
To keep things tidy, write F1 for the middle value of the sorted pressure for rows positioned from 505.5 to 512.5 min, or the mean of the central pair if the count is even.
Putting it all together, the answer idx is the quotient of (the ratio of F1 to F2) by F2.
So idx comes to 0.004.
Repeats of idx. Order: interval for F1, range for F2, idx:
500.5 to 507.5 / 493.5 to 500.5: 0.005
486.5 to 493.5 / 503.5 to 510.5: 0.001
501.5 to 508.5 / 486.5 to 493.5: 0.010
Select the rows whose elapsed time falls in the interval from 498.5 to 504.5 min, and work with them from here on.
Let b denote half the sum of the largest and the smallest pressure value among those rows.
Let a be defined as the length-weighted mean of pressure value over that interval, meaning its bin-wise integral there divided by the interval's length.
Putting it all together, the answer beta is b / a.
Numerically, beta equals 1.01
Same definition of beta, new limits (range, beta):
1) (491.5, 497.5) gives 1.00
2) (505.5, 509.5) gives 1.01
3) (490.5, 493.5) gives 1.00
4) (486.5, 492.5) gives 1.01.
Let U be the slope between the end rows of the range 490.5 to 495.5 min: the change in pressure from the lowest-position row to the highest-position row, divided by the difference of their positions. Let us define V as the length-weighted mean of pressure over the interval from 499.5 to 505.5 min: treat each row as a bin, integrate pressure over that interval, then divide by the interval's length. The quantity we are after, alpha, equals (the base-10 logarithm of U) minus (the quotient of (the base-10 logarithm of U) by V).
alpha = 1.07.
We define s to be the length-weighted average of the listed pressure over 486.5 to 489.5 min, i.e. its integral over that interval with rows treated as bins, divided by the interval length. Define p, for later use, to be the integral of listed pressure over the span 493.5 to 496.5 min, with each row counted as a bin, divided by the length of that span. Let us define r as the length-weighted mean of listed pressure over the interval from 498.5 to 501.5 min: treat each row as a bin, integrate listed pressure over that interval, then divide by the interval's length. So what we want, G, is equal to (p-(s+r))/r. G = -0.8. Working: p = 271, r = 352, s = 217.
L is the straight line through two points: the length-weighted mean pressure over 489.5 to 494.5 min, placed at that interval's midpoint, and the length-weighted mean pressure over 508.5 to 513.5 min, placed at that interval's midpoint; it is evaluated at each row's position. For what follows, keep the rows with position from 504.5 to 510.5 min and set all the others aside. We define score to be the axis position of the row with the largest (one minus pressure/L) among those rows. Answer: 510 min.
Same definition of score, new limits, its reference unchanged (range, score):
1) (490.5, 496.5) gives 495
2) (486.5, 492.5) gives 492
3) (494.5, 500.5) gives 497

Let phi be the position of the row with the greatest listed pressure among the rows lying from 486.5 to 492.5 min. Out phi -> 492 min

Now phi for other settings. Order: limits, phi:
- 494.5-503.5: 503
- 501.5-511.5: 508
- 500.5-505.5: 505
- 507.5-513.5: 508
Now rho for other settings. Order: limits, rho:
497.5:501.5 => 333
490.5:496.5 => 232.3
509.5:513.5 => 483.9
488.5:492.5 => 212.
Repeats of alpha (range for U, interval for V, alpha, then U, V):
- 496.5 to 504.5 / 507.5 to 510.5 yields 1.31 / 20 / 497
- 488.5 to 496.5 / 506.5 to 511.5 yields 1.00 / 10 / 491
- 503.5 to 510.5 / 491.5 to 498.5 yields 0.71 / 5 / 272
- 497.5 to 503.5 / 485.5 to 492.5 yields 1.17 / 15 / 220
